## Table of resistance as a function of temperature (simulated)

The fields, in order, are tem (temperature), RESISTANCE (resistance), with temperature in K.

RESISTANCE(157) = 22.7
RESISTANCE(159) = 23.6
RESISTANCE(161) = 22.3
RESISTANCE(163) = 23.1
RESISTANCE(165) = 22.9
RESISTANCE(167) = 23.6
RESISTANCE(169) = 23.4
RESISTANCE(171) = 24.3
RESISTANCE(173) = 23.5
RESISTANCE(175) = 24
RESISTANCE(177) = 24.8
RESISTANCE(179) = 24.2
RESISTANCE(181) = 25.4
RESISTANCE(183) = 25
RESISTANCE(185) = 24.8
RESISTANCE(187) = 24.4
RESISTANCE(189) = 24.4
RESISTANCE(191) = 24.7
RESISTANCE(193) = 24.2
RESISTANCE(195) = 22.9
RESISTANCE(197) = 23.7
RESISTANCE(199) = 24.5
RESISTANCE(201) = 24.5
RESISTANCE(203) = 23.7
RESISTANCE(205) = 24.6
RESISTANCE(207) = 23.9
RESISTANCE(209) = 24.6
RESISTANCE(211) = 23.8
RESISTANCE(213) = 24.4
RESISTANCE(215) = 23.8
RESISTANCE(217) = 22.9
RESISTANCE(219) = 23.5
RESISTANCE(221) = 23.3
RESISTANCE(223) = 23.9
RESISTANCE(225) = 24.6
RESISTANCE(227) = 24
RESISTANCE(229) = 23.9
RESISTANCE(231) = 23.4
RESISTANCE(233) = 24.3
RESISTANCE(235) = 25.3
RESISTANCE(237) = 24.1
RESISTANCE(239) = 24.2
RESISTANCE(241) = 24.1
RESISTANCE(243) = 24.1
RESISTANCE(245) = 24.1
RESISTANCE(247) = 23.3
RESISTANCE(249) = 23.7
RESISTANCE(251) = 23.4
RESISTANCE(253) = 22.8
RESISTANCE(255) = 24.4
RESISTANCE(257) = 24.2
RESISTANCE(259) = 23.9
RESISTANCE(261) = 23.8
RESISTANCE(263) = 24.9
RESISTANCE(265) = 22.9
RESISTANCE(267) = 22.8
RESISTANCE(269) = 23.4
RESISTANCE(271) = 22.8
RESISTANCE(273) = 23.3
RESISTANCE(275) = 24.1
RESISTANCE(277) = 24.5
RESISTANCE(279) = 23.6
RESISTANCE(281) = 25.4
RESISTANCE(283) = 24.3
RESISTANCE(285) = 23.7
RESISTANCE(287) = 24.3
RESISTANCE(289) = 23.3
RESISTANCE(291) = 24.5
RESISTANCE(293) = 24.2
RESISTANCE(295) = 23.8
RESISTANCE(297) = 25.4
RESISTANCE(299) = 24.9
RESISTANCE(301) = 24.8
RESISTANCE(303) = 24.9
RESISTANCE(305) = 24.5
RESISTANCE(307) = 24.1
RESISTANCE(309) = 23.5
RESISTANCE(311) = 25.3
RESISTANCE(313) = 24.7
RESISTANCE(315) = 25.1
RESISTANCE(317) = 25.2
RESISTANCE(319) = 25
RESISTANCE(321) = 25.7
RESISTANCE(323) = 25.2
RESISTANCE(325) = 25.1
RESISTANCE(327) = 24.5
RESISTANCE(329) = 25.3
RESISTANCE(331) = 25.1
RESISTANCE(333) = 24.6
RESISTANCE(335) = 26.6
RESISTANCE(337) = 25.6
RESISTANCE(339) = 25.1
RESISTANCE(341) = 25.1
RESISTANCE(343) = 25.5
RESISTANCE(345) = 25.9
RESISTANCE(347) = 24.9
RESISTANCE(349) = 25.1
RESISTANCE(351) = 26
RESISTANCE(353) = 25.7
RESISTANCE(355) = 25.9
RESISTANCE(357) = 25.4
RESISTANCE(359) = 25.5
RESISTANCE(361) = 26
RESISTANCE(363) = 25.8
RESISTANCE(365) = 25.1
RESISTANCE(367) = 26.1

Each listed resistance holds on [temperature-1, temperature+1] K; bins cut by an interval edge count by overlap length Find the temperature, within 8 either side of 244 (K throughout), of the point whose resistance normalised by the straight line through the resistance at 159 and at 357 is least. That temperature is 247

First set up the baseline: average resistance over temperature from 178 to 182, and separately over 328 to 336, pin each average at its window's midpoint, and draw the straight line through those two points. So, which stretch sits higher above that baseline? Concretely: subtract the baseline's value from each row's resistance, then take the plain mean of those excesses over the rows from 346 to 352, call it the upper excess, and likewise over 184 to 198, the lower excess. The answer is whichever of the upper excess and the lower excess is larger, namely -0.13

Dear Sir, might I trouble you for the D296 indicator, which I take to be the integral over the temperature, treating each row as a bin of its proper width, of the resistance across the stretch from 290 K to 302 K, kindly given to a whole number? 295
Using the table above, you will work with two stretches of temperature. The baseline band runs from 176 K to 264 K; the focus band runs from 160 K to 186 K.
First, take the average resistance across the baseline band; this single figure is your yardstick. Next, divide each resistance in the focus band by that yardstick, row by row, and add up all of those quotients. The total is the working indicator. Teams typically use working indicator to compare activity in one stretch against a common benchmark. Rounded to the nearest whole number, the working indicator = 13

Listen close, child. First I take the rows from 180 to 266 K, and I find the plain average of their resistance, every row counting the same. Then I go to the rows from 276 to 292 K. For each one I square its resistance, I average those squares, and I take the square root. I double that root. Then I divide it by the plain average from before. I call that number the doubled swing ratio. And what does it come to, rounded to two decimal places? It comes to 2.01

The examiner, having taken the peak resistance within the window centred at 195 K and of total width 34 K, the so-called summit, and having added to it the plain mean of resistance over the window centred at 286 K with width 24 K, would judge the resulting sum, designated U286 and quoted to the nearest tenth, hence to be 49.7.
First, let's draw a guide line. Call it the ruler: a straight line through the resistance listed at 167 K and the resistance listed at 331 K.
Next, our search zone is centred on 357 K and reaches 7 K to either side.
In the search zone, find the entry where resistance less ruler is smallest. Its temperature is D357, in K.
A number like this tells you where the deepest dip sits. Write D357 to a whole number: 357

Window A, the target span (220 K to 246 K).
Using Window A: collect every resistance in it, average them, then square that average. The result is 581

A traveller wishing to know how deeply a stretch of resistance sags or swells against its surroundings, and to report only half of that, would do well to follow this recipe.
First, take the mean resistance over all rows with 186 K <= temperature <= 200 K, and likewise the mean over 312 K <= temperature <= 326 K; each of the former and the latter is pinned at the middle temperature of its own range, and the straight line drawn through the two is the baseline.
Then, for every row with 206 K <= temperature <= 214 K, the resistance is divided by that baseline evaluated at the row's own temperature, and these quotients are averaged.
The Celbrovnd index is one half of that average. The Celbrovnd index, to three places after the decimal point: 0.498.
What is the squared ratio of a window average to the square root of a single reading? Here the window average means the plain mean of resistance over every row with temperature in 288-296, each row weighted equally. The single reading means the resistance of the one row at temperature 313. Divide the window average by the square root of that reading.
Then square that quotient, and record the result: 23.2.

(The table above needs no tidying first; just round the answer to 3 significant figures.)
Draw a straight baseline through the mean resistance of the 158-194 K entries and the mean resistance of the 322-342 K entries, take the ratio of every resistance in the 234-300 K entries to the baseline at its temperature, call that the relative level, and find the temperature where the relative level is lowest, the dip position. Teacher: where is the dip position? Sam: 271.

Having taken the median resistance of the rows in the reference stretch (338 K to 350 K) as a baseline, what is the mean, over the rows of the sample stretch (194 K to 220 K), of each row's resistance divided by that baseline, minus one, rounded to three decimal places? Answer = -0.048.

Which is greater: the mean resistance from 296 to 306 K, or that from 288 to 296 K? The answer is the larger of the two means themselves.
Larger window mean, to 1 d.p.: 24.9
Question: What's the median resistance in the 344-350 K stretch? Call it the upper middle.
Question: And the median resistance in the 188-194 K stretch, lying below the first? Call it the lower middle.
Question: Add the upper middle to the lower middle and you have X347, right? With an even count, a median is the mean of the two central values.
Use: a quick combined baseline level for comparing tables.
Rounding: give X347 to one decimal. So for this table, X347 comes 49.5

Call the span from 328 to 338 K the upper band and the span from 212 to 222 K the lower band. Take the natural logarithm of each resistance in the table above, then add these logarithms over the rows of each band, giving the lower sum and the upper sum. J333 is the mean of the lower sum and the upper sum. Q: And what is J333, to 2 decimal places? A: 15.99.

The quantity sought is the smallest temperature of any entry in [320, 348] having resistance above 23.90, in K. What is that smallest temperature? 321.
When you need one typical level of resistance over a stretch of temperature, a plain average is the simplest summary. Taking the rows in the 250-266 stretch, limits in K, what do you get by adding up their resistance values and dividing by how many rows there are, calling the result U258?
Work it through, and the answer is 23.79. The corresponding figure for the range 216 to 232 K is 23.69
